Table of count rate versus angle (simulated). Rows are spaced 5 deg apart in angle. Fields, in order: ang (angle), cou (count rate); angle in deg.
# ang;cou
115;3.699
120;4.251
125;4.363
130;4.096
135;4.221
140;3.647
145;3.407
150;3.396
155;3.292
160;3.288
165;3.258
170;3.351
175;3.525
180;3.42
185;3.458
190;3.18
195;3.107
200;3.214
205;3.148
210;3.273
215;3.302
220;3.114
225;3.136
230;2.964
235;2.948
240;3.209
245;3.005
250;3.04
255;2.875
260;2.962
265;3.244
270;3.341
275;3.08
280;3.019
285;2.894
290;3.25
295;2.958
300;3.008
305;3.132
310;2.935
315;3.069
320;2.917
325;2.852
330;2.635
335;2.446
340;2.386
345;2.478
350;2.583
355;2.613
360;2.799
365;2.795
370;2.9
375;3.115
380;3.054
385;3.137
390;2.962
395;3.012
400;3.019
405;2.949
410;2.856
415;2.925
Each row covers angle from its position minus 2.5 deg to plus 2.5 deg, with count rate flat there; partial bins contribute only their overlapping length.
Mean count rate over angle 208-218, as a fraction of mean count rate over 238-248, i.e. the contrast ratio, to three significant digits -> 1.06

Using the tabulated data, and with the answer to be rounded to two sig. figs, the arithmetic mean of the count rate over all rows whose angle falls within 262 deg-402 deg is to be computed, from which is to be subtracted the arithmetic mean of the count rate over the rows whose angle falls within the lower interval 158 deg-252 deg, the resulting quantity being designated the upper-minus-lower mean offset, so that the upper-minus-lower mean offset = -0.29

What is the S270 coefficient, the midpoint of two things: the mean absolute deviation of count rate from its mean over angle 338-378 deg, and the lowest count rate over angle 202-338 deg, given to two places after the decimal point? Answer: 1.32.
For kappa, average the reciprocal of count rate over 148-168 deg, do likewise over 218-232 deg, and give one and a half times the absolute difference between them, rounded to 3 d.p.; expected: 0.035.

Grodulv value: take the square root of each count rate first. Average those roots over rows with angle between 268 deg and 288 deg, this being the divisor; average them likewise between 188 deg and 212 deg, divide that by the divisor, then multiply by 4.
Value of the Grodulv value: 4.066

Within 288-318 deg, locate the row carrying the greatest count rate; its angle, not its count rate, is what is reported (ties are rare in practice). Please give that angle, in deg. 290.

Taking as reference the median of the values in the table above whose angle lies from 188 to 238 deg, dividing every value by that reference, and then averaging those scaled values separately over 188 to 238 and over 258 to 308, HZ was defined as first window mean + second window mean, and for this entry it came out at 1.98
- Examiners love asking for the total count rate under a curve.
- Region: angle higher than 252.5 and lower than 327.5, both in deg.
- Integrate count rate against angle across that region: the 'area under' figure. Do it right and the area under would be 228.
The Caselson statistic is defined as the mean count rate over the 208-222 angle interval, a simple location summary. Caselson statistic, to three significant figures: 3.23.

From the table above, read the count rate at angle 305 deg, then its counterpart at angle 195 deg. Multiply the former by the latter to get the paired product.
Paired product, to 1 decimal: 9.7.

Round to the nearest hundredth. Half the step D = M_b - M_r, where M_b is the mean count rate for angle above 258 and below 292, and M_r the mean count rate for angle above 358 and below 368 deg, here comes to 0.16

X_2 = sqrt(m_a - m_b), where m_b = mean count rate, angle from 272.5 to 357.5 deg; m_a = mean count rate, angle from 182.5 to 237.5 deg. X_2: 0.57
